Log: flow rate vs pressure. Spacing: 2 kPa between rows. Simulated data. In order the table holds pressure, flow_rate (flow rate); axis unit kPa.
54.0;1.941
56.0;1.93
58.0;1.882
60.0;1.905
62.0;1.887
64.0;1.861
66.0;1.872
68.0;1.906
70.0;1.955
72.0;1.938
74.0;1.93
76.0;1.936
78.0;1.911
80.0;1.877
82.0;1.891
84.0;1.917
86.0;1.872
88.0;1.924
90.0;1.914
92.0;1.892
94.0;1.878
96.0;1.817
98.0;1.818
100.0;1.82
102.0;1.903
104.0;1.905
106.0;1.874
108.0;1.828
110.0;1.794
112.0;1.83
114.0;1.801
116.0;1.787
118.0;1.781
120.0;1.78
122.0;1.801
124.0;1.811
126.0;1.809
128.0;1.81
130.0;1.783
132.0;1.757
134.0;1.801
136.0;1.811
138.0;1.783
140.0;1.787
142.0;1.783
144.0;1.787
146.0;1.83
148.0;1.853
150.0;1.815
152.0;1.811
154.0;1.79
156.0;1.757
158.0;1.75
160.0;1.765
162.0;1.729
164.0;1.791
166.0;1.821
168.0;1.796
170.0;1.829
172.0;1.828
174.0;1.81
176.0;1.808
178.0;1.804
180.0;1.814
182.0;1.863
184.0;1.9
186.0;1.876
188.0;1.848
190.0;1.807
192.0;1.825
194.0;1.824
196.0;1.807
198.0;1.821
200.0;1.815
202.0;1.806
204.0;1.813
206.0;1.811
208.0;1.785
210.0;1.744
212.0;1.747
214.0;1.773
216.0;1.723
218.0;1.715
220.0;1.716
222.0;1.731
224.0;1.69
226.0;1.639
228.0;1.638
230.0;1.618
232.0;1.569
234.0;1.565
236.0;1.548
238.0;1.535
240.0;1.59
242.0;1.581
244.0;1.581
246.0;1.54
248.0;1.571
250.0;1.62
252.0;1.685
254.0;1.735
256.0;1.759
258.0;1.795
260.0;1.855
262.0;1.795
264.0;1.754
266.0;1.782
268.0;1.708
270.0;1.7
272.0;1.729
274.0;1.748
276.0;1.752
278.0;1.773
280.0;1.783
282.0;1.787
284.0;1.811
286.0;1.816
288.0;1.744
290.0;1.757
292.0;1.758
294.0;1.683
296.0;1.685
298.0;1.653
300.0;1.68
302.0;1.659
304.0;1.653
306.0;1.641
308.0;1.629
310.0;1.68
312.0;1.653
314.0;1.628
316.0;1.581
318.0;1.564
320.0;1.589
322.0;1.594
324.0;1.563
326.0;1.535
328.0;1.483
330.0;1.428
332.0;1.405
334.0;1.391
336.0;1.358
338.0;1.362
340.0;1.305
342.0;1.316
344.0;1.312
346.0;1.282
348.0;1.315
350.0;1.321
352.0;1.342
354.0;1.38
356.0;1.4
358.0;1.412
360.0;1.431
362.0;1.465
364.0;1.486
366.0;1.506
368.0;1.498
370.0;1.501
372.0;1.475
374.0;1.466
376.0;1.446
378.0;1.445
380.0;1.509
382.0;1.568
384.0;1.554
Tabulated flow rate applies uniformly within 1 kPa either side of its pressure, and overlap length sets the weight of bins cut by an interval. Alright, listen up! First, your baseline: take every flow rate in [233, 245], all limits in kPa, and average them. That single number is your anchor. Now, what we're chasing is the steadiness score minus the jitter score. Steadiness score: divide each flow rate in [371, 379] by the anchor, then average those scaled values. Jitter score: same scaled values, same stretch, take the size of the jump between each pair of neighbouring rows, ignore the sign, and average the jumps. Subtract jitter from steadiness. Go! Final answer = 0.92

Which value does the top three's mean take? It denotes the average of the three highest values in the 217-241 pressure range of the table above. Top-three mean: 1.72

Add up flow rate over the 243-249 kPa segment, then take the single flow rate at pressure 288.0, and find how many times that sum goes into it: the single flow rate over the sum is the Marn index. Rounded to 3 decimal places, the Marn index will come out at 0.372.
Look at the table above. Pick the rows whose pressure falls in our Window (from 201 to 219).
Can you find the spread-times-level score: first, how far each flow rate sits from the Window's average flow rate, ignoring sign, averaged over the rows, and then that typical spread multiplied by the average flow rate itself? 0.06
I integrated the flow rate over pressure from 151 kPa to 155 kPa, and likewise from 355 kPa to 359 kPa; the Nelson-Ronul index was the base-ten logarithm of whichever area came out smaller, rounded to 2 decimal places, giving 0.75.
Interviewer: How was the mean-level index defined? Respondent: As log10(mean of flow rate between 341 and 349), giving 0.12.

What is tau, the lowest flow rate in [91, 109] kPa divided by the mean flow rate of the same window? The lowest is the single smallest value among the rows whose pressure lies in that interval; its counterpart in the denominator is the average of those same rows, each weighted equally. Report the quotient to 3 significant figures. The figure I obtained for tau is 0.977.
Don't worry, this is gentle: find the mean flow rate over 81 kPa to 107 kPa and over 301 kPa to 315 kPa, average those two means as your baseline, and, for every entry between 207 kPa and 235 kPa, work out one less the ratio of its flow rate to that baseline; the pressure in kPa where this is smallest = 208.0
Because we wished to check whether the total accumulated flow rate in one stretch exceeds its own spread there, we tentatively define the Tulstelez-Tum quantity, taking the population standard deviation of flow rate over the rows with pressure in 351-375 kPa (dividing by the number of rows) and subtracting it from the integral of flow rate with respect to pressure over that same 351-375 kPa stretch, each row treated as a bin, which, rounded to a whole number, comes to 35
